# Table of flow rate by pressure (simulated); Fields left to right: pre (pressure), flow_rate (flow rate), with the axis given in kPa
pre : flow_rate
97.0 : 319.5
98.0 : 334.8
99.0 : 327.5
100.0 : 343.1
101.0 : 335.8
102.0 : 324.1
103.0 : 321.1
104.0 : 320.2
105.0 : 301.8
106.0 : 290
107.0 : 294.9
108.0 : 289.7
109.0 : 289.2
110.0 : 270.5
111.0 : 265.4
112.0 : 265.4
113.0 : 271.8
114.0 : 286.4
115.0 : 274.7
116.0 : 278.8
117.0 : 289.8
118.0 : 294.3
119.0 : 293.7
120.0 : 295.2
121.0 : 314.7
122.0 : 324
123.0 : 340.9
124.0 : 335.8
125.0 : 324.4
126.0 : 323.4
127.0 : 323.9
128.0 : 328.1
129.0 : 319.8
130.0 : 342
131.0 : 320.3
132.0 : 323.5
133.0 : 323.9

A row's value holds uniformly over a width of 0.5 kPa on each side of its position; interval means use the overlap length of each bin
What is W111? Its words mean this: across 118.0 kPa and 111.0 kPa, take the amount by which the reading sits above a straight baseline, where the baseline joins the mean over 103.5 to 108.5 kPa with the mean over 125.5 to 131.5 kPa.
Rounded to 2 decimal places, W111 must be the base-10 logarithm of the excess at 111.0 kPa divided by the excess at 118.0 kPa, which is 0.31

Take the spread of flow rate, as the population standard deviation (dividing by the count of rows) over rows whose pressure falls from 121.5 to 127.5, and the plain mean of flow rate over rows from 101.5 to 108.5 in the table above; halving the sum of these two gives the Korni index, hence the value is 156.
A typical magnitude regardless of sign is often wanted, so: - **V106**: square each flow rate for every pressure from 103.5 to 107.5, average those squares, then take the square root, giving 302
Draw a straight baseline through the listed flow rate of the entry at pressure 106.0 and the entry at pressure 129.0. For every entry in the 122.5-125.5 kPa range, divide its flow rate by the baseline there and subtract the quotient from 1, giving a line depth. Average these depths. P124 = -0.065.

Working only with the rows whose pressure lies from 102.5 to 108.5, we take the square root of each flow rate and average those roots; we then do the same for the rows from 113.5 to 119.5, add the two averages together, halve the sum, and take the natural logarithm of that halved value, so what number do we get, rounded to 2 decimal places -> 2.84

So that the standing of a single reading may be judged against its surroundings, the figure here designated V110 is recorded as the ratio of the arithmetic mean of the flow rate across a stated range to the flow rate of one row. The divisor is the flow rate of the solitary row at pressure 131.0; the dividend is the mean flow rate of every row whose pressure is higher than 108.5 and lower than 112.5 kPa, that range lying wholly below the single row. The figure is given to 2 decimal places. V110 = 0.85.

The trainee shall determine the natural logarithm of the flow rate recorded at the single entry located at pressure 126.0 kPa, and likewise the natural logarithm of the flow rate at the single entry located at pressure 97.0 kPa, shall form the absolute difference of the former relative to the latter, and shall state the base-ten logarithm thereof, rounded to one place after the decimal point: -1.9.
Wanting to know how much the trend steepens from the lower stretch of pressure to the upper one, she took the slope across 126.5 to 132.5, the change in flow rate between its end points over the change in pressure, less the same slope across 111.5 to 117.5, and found -5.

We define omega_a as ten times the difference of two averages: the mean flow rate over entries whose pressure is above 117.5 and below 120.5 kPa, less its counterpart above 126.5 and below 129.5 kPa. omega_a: -295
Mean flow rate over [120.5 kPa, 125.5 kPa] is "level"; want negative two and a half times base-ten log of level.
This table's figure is -6.29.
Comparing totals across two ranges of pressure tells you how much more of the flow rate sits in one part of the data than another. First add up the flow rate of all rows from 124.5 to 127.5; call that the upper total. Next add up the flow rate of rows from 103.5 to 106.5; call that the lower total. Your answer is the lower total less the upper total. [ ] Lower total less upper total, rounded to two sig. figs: -60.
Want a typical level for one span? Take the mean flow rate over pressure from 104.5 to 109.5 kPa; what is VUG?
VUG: 293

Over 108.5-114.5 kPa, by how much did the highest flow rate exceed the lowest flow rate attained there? 24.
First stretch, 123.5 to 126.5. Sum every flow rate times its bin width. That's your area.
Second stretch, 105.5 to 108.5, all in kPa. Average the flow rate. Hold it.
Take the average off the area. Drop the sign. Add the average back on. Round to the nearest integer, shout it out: 984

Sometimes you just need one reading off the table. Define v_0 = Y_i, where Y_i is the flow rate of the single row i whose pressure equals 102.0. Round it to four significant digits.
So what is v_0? 324.1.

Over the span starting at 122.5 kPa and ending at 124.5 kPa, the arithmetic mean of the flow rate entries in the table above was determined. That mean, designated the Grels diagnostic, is 338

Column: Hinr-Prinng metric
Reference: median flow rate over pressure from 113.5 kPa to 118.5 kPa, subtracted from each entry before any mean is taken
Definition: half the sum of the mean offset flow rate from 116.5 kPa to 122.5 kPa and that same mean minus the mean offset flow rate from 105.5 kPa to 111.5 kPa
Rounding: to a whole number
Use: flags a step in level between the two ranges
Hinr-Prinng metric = 17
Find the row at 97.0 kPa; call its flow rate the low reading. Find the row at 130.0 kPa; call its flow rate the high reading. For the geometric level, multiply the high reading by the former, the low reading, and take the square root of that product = 331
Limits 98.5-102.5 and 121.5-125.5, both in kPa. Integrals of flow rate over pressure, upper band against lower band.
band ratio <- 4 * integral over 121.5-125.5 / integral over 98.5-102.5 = 4.0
